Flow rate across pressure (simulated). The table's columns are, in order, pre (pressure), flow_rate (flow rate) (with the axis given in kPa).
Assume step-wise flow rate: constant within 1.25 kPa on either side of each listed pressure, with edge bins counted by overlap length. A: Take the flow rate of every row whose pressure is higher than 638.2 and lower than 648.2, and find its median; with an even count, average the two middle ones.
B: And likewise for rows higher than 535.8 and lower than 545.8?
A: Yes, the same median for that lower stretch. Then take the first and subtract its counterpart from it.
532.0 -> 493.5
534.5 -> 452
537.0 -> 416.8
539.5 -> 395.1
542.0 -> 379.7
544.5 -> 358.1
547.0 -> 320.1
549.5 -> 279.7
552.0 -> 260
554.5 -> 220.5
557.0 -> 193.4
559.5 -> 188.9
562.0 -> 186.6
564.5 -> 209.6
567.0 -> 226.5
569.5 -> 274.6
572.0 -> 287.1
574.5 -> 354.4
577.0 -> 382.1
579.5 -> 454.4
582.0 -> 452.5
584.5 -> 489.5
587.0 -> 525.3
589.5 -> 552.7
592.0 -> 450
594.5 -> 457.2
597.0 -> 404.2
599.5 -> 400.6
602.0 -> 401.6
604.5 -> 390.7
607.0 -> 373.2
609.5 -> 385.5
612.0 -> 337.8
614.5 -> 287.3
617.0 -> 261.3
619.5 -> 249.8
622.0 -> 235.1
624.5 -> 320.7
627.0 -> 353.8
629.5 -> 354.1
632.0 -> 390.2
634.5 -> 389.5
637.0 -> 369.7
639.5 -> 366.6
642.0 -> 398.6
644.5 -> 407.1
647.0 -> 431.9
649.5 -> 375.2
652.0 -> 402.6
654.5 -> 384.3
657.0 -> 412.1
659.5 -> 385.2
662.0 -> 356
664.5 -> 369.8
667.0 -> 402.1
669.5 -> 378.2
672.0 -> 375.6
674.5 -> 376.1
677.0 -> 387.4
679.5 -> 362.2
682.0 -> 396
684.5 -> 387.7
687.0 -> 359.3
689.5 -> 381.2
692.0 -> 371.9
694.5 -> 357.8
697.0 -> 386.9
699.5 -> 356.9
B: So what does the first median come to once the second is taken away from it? 15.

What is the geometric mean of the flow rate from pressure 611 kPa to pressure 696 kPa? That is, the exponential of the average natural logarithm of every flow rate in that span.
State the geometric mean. 361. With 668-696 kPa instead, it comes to 376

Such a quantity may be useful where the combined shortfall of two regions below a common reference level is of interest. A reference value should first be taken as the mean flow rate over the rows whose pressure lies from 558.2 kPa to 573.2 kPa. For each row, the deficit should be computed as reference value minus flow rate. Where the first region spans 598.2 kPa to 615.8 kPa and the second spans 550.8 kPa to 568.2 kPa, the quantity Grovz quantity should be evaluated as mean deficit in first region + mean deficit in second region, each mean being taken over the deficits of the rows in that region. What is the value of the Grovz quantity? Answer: -123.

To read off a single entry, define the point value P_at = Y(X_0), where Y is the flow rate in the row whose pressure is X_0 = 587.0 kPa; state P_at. 525.3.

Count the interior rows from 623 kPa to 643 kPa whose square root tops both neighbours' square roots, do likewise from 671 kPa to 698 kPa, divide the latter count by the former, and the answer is 3.0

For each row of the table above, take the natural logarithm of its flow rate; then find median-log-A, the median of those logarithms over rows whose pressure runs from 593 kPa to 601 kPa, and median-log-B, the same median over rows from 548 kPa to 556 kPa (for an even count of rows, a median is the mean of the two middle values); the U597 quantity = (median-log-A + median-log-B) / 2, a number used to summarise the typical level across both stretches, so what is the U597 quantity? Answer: 5.78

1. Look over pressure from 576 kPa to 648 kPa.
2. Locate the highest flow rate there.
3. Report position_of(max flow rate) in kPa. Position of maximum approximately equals 589.5 kPa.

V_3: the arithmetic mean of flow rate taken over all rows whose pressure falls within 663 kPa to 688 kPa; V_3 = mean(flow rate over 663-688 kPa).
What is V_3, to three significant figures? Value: 379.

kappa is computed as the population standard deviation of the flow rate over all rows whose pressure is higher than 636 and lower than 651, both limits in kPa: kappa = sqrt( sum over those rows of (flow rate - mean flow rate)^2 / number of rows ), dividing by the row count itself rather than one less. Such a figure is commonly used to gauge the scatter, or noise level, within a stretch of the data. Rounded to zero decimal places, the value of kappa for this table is 23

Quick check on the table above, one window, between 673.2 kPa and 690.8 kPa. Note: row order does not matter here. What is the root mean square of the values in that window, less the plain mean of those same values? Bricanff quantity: 0.2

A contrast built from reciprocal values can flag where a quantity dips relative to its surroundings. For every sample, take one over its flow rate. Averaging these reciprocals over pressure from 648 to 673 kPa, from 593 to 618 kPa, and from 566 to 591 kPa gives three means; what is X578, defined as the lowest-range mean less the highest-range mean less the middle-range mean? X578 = -0.0027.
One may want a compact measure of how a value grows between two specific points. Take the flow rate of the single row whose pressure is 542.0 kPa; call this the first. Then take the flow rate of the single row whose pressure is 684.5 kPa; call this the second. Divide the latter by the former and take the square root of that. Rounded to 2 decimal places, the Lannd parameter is 1.01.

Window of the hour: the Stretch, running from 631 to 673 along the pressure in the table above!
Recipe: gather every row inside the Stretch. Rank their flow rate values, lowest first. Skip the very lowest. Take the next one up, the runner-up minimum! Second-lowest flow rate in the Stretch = 366.6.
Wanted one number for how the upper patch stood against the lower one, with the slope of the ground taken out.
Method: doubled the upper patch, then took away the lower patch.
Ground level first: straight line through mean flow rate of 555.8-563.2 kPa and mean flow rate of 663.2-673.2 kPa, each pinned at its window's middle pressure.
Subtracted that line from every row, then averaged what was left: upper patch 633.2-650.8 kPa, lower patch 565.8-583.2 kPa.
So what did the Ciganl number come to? -19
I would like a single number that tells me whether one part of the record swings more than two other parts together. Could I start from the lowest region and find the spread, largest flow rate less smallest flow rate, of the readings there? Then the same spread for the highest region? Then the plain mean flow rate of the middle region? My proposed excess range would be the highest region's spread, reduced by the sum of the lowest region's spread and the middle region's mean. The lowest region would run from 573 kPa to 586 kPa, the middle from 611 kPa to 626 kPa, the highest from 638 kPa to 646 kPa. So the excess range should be -377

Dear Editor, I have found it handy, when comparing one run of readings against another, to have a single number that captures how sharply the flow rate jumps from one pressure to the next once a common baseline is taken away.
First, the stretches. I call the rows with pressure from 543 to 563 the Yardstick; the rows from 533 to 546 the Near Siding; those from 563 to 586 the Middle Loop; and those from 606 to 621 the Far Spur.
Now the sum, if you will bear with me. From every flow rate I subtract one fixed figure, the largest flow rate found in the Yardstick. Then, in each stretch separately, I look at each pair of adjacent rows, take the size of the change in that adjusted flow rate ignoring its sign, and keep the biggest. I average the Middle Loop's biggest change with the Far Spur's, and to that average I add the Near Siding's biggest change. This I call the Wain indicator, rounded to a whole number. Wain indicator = 97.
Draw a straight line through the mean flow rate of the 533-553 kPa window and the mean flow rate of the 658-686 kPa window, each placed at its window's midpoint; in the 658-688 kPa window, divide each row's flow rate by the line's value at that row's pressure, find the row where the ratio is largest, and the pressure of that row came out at 667.0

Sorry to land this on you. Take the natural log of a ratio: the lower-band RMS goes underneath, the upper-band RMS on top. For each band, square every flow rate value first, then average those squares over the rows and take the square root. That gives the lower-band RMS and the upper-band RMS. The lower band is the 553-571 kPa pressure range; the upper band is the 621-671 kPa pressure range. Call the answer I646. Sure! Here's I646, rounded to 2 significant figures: 0.55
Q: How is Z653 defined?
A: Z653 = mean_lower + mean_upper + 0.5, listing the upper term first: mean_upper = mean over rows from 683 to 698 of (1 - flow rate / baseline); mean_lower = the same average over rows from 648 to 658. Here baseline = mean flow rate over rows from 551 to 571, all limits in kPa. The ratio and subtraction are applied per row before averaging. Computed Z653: -1.0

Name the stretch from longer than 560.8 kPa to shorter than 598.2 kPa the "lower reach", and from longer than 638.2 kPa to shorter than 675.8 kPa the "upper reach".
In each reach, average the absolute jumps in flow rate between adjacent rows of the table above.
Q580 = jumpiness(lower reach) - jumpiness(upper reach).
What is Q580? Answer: 14.9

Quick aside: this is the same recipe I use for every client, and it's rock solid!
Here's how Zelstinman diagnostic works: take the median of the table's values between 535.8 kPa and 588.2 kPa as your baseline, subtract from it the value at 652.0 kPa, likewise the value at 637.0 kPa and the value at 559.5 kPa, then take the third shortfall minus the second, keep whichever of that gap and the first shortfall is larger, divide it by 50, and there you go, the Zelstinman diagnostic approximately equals 3.6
